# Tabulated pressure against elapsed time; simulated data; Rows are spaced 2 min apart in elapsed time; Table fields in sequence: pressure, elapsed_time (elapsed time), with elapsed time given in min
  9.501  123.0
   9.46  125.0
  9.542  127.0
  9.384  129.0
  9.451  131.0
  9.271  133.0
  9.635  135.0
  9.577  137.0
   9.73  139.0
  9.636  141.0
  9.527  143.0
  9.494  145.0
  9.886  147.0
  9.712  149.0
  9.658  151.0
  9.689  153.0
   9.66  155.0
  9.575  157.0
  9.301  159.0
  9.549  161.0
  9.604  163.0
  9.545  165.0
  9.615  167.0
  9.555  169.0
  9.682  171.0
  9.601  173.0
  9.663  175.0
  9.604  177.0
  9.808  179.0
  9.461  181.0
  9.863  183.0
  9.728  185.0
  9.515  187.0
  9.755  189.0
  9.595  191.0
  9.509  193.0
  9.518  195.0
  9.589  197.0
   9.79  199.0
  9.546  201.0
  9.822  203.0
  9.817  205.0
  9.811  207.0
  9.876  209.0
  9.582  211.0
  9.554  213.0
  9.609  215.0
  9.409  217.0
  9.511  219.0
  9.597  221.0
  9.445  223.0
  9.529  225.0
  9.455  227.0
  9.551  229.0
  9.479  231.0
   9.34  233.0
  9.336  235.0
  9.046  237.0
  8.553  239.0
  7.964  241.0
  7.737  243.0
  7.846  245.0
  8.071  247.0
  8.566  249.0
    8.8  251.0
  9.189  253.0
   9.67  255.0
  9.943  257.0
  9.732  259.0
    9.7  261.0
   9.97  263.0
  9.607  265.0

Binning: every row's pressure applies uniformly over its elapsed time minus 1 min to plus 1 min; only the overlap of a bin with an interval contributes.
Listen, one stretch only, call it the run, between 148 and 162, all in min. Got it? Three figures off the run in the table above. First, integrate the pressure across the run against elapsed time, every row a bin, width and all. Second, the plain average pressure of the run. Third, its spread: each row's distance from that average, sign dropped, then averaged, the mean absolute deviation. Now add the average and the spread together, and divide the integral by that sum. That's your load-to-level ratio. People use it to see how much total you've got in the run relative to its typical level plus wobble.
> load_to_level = 13.9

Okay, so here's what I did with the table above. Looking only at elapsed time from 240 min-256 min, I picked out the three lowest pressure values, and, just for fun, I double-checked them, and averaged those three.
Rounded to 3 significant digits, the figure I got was 7.85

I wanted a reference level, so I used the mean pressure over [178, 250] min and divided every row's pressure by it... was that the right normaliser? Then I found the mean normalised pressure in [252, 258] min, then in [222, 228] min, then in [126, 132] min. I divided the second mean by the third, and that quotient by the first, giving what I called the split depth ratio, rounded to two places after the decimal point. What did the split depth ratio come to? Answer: 0.97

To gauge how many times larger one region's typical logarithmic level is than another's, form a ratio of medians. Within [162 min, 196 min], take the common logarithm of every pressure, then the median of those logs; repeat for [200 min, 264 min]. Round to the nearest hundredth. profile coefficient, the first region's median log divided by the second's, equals 1.00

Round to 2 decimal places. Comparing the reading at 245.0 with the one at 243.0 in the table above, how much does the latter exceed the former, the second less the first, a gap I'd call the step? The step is -0.11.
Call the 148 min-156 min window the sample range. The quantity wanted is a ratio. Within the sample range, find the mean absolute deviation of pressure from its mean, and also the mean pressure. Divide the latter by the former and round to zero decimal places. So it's 466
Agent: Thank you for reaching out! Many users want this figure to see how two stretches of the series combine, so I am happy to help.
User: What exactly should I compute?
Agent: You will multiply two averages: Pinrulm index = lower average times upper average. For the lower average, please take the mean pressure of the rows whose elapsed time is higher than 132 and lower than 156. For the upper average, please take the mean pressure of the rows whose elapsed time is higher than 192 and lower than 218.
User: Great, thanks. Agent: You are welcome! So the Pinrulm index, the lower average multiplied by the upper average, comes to 92.8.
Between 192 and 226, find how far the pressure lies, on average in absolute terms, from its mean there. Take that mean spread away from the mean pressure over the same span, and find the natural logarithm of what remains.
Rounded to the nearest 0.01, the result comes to 2.25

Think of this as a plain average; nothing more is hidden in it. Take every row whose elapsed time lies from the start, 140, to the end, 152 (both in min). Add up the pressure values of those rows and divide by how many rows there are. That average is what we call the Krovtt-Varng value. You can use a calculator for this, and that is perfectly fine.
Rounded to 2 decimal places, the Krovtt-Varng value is 9.65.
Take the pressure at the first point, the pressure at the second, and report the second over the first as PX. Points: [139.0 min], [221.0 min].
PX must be 0.99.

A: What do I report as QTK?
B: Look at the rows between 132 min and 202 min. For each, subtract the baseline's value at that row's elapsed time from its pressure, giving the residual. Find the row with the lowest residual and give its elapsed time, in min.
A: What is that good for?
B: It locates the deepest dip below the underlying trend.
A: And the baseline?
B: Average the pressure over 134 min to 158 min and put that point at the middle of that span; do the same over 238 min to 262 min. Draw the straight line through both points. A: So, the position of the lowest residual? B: 133.0 min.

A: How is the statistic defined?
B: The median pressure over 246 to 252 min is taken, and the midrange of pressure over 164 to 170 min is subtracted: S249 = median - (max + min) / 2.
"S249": -1.0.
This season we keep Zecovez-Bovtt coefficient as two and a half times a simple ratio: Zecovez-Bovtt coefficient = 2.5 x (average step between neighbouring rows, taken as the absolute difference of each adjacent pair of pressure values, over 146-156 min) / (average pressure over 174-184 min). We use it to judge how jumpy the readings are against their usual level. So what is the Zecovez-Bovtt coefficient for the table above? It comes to 0.019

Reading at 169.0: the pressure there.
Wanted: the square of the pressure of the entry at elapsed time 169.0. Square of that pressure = 91.3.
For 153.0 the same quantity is 93.9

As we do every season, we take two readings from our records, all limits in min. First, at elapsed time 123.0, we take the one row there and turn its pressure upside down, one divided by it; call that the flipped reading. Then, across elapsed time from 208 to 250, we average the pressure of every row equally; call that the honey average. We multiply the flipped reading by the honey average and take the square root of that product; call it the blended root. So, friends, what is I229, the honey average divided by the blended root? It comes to 9.30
